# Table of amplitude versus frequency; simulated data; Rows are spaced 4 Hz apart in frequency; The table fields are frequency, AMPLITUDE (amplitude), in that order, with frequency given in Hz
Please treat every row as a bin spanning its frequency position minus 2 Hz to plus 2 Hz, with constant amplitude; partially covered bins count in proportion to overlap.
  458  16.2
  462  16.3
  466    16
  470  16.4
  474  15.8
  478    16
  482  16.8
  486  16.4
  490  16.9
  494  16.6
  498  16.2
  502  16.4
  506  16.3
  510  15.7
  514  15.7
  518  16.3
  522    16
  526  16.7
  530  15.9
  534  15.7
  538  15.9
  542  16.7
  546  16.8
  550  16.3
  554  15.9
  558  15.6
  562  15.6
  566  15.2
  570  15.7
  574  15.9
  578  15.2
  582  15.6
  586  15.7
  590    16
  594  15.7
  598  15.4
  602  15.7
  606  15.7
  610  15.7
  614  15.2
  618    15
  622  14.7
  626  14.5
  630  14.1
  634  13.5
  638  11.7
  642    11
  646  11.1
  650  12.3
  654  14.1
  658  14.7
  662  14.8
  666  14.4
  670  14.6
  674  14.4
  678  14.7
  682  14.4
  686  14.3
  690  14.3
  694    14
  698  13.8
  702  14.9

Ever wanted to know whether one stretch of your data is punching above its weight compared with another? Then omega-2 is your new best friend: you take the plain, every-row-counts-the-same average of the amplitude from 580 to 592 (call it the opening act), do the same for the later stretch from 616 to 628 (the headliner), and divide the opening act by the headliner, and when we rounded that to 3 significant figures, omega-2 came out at 1.07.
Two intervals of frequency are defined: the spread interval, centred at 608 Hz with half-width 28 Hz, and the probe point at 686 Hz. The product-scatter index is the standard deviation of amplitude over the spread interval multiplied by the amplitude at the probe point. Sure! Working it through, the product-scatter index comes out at 10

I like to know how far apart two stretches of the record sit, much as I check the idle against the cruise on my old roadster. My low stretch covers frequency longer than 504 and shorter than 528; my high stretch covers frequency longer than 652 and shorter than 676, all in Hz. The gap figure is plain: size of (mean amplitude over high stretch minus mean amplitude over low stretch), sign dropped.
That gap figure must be 1.6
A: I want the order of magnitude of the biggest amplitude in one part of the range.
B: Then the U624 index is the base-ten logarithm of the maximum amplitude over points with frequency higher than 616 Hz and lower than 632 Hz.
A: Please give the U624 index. 1.18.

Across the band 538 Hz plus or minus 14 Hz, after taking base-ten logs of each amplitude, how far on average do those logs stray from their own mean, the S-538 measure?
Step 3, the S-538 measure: 0.010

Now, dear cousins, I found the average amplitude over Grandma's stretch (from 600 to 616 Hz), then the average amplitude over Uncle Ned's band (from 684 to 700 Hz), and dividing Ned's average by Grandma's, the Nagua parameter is 0.91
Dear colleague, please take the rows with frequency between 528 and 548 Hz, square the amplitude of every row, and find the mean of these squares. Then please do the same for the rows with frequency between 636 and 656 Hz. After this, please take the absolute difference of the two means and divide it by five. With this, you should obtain 23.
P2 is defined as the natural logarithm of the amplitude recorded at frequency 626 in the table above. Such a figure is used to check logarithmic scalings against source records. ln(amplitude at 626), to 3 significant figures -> 2.67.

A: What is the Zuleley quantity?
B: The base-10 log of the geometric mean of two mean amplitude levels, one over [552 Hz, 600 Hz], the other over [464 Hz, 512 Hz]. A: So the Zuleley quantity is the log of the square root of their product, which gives 1.20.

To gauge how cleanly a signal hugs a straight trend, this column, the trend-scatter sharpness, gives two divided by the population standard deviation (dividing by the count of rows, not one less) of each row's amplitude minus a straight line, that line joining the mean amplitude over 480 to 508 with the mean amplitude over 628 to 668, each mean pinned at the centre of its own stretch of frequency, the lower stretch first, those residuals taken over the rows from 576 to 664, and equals 1.6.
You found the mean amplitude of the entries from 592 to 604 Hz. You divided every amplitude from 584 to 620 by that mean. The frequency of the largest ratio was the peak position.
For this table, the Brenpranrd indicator 590 Hz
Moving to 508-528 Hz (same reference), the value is 526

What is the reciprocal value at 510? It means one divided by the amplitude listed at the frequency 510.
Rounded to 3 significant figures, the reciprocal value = 0.0637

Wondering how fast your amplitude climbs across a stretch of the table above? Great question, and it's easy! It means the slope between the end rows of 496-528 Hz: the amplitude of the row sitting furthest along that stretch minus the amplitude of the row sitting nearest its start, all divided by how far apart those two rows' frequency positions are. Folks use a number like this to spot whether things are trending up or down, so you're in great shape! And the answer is 0.02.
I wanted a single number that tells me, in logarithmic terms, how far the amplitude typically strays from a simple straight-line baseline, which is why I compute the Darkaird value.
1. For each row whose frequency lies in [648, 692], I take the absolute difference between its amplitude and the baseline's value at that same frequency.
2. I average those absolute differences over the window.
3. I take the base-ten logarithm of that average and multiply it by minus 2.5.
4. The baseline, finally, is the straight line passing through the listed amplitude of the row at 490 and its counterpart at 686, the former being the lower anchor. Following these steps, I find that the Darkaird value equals 1.1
